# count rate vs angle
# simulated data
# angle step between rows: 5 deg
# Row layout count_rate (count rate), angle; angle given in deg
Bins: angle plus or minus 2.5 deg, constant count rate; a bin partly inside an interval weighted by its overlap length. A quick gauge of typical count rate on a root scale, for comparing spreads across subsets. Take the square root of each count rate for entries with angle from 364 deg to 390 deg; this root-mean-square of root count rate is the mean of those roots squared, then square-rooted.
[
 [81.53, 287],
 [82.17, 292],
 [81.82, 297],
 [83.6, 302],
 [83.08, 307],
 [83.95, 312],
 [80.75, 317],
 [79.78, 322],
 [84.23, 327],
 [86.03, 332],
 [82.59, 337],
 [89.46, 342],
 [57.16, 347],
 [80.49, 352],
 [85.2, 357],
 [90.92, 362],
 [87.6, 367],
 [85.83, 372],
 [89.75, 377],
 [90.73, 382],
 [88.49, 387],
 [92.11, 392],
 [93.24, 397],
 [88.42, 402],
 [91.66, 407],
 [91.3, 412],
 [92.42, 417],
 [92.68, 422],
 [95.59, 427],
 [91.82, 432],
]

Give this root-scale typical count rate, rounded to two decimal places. 9.41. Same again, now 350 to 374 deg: 9.27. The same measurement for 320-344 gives 9.19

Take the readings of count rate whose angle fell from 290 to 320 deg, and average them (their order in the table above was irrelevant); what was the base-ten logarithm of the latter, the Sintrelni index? 1.92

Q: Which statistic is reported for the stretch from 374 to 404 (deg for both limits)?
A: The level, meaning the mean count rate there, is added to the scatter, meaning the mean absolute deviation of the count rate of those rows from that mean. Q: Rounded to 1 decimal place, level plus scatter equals 92.0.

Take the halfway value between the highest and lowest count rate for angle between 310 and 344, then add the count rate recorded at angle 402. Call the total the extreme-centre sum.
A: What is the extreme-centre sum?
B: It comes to 173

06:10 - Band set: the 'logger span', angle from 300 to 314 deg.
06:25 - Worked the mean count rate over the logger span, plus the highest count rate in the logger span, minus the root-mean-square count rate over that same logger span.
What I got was 83.9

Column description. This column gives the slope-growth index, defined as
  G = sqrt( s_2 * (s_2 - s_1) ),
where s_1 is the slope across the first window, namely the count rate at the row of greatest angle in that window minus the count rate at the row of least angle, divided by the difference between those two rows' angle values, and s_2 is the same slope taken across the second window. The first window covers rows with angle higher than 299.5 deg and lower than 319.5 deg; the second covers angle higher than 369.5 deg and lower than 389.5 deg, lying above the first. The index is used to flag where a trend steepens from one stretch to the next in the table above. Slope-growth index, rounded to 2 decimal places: 0.26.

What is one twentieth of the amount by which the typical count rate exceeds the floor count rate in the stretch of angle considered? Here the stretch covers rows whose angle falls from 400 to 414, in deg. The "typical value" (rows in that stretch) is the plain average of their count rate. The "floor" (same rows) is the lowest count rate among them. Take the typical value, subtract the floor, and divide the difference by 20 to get 0.10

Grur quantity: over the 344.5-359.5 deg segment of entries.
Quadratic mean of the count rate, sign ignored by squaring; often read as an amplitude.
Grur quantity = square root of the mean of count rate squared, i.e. 75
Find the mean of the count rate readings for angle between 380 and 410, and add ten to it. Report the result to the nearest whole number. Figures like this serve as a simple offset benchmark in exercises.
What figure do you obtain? 101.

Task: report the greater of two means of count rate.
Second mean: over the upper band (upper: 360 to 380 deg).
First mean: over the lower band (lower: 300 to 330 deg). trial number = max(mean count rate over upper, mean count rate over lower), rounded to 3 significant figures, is 88.5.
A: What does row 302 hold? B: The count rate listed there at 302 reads 83.6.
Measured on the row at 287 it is 81.53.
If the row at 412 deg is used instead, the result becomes 91.3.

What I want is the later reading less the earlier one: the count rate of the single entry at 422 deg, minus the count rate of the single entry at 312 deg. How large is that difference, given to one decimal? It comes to 8.7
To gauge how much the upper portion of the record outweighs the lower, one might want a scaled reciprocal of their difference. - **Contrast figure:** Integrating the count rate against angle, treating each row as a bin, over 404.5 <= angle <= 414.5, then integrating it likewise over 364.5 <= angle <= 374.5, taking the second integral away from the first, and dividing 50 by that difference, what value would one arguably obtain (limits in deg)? 1.0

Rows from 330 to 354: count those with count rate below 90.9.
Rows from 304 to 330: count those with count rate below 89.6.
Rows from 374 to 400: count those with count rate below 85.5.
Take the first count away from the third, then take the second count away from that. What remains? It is -10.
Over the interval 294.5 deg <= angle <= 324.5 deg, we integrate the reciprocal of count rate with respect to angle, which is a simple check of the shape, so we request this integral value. 0.365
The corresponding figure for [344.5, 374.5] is 0.379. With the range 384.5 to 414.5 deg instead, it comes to 0.330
